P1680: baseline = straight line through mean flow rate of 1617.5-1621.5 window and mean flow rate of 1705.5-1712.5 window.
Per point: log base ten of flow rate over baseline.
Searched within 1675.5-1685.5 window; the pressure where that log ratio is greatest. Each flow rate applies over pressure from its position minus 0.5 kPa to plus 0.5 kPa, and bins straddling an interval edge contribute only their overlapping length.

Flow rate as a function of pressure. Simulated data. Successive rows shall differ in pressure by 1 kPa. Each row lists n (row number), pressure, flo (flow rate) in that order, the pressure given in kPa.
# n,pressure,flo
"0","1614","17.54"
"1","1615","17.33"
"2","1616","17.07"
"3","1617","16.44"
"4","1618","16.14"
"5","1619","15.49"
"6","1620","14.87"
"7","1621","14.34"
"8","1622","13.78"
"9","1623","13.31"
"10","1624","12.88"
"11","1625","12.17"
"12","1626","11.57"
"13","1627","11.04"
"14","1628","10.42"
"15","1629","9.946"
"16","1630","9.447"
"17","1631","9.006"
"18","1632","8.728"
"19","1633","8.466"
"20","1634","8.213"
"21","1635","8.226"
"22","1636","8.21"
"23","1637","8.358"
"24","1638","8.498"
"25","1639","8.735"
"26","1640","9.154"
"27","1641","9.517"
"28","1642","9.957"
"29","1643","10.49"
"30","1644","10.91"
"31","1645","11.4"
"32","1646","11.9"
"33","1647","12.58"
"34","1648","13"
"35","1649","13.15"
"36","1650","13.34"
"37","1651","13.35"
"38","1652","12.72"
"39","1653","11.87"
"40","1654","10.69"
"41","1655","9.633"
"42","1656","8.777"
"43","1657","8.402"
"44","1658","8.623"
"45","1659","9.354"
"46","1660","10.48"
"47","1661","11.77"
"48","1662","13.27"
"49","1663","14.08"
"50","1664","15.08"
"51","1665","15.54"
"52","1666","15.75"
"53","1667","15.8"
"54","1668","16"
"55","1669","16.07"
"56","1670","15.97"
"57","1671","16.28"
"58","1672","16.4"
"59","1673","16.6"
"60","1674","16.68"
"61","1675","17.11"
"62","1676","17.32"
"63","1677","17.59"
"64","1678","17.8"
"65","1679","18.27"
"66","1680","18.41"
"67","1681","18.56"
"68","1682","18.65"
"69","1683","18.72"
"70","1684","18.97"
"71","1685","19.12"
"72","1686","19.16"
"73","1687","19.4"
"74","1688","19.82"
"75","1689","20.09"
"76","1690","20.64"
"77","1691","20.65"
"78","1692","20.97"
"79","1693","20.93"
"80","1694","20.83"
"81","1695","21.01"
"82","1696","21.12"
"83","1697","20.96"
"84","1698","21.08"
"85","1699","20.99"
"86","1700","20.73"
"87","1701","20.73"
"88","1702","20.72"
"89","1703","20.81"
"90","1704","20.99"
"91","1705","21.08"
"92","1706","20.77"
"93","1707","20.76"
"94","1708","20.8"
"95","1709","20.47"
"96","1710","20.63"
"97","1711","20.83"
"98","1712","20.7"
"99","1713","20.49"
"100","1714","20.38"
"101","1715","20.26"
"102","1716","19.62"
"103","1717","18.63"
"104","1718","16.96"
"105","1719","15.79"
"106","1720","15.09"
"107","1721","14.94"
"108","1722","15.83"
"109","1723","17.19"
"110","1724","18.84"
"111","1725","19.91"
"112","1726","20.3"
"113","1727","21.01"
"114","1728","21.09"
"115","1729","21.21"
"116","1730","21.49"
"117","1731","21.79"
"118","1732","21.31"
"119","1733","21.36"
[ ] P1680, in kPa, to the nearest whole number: 1685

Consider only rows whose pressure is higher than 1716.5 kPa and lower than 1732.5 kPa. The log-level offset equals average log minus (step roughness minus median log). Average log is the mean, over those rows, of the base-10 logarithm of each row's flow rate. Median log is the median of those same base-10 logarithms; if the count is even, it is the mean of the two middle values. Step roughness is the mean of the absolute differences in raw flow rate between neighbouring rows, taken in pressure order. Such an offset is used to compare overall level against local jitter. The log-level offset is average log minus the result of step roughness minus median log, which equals 1.8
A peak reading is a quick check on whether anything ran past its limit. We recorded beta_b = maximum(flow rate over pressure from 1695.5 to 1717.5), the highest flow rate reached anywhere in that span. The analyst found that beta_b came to 21.12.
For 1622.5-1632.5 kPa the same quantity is 13.31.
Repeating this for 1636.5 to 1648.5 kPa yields 13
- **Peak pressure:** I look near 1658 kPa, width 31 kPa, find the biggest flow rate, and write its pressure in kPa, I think 1673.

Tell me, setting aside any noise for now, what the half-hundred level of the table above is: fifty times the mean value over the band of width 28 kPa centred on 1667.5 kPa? 726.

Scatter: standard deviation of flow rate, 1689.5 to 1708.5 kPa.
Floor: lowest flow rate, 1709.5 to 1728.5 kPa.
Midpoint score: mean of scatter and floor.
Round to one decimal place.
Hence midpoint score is 7.5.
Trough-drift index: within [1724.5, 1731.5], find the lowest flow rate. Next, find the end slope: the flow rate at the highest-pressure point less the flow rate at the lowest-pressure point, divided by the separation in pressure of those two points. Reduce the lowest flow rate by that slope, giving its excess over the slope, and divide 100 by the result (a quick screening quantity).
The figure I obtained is 5.1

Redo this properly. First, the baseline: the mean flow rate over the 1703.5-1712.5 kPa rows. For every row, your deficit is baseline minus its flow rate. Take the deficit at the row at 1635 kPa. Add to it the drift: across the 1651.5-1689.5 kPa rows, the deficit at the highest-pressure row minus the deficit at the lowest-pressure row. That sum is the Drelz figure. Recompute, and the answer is 5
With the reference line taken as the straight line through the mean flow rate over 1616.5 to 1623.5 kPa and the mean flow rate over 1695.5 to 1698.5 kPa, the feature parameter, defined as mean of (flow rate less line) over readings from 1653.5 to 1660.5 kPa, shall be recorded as -8.4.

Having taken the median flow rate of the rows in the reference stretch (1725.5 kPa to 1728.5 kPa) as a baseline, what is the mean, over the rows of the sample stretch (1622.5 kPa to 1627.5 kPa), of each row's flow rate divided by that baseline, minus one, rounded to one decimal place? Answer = -0.4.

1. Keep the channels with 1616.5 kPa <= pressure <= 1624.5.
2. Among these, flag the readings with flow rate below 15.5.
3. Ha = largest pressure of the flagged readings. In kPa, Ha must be 1624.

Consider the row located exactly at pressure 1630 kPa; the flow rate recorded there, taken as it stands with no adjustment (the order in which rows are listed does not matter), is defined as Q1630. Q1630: 9.447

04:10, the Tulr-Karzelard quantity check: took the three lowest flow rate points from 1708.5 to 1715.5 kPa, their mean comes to 20.4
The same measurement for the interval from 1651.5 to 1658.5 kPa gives 8.6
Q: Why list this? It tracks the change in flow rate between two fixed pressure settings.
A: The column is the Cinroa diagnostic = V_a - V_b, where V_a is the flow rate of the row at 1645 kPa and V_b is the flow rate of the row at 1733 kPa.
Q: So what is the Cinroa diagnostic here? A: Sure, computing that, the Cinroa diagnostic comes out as -10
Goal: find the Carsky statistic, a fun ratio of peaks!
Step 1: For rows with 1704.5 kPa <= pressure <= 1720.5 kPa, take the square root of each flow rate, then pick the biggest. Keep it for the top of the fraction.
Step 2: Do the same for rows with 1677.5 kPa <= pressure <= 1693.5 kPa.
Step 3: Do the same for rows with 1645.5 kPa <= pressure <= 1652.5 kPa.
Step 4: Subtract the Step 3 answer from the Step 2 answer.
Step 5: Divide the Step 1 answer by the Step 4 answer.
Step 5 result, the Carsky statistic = 5.0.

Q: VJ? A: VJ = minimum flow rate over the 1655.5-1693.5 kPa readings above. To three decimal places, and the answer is 8.402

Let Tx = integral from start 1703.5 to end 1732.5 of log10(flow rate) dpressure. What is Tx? 37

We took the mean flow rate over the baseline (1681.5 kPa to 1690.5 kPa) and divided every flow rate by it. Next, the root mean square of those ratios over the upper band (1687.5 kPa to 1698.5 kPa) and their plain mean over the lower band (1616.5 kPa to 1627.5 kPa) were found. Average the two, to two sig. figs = 0.89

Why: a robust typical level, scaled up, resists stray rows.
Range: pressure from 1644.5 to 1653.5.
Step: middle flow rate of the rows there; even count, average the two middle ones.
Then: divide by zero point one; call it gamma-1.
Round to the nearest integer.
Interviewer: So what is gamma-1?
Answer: 127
